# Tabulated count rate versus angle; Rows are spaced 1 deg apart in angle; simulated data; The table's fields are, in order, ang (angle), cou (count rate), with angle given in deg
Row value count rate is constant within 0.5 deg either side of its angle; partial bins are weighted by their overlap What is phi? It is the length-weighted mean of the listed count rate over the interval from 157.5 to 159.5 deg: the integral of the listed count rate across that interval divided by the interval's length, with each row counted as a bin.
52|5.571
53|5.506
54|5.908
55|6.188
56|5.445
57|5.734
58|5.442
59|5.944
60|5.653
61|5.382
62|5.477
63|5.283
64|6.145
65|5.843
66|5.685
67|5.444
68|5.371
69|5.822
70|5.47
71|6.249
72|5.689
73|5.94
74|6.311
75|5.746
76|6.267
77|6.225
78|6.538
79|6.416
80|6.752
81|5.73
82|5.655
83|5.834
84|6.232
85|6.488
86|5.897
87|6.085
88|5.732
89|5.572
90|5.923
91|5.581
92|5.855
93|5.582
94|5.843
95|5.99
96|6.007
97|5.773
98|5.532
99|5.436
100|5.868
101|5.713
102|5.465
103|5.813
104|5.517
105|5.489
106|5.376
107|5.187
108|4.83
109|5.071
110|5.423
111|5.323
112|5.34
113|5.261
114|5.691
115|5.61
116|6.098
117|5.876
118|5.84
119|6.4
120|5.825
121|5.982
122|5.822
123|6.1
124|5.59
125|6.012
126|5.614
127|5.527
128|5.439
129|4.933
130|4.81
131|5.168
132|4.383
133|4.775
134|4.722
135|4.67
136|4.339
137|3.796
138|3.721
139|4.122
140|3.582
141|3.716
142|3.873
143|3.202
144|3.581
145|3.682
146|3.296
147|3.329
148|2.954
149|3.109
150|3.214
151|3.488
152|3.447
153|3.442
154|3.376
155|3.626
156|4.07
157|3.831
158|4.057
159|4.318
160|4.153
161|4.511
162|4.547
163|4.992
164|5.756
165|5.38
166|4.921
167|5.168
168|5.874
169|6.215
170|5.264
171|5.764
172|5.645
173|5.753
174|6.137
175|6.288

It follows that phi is 4.2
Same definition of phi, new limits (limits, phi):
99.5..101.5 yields 5.8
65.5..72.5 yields 5.7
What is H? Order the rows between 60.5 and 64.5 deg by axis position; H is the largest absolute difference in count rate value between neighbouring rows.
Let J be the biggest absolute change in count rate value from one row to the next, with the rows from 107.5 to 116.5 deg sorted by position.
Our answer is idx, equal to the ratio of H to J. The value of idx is 1.8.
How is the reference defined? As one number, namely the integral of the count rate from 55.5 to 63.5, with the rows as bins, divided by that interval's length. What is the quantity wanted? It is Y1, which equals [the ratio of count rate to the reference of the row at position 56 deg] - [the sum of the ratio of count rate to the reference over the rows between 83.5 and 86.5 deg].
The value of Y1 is -2.38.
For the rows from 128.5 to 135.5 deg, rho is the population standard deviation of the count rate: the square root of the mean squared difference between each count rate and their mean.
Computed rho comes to 0.22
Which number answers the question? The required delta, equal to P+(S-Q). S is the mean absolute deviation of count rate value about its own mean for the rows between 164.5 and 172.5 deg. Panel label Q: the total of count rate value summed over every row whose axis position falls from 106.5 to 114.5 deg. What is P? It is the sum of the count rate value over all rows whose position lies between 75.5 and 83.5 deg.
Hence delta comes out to 8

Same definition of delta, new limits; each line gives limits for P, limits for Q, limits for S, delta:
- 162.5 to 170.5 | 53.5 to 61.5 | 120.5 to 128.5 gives -2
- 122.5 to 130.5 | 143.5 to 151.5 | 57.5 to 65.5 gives 18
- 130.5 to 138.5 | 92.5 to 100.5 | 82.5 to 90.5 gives -10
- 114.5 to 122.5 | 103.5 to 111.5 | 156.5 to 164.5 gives 6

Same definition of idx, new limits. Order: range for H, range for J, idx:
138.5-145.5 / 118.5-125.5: 1.2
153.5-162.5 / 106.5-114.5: 1.0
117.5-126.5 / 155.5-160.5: 2.2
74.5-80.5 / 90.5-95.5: 1.9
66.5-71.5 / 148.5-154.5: 2.8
